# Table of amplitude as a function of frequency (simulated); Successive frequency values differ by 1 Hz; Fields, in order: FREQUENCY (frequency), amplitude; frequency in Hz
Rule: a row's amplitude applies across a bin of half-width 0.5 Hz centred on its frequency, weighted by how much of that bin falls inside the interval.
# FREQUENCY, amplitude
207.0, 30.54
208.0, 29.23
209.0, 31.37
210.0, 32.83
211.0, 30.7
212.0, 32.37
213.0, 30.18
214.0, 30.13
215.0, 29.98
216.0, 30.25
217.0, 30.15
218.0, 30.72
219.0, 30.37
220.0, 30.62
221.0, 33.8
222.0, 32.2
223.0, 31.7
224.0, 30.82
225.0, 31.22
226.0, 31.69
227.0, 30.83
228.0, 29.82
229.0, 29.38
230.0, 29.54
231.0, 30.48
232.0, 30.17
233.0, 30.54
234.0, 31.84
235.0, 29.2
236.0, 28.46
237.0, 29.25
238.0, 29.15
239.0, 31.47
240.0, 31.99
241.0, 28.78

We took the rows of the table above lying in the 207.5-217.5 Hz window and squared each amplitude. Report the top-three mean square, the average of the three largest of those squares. 1037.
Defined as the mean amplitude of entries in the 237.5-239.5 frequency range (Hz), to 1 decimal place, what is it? 30.3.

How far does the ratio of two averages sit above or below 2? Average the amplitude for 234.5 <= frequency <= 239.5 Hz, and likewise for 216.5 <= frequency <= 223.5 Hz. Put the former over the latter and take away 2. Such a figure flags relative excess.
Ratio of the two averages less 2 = -1.06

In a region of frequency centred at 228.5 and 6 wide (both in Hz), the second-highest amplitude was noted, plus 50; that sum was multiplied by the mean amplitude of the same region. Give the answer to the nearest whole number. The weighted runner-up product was 2448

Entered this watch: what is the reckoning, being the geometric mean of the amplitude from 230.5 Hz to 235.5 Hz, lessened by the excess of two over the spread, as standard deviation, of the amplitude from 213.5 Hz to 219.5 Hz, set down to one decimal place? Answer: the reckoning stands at 28.7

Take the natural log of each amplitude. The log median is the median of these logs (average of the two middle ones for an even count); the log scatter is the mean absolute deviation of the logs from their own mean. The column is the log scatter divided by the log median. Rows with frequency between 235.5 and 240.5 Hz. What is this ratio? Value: 0.013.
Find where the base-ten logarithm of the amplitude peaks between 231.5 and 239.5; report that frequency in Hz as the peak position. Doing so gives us 234.0 Hz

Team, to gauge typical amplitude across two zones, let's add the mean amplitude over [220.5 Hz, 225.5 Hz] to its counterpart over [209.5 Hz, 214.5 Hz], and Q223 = 63.2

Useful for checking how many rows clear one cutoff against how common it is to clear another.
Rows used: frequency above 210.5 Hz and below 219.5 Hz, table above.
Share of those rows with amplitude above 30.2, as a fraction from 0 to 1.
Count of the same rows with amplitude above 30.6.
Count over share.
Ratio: 5.4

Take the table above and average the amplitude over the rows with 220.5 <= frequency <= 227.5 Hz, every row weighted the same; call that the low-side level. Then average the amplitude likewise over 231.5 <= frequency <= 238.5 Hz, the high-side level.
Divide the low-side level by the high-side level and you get 1.07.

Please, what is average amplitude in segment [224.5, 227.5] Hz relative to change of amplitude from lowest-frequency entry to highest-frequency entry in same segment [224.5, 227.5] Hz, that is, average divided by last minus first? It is -80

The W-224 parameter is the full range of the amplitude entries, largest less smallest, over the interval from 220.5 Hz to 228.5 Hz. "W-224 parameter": 4.0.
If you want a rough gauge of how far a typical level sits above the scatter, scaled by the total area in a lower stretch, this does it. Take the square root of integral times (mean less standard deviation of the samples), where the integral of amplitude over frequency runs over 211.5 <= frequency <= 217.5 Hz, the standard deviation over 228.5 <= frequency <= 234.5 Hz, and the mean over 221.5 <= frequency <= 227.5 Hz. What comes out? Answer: 74.8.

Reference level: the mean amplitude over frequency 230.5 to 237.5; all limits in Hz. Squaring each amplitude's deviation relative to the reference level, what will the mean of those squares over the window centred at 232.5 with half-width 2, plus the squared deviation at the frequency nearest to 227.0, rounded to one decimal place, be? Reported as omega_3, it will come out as 1.7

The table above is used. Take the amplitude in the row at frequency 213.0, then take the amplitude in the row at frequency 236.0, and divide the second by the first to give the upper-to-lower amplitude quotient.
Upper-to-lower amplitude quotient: 0.94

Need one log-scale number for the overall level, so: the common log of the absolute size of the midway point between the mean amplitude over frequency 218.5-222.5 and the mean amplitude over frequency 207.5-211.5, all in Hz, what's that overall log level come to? 1.50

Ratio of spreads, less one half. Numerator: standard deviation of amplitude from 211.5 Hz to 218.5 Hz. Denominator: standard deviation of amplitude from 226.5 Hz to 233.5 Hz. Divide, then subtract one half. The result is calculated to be 1.0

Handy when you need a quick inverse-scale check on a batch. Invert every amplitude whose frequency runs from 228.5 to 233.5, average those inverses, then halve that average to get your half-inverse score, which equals 0.0167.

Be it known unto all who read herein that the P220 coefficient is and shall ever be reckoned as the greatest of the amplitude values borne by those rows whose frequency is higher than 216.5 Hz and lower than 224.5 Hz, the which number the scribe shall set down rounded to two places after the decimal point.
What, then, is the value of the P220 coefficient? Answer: 33.80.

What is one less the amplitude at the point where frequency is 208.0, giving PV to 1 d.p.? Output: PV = -28.2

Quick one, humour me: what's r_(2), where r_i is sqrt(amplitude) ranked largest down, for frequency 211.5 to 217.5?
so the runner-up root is 5.50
